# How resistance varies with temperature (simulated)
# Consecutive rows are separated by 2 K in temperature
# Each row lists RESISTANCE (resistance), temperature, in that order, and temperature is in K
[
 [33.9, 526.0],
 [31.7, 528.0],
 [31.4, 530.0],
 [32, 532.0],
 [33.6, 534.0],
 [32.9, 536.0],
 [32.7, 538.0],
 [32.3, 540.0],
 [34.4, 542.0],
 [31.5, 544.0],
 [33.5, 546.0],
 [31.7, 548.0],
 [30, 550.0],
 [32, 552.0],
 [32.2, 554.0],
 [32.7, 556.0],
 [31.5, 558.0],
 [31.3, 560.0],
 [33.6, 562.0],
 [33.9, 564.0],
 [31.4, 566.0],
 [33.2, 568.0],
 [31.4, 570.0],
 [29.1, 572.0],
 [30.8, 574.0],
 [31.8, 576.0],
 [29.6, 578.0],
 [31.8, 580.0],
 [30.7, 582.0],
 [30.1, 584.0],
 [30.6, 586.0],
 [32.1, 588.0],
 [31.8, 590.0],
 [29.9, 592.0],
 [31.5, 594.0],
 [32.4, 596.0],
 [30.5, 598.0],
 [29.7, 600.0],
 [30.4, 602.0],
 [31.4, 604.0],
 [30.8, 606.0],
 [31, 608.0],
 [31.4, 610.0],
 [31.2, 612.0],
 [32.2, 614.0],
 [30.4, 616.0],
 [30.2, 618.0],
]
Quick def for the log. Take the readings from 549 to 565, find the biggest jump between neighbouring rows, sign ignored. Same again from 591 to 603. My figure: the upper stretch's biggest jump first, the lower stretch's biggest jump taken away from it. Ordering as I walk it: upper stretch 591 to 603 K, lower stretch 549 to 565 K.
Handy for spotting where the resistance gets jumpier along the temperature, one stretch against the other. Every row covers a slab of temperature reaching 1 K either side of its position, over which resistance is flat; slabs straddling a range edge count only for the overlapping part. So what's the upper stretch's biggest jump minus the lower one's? -0.40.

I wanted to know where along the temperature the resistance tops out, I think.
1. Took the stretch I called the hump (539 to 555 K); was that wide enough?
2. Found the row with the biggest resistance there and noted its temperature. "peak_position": 542.0 K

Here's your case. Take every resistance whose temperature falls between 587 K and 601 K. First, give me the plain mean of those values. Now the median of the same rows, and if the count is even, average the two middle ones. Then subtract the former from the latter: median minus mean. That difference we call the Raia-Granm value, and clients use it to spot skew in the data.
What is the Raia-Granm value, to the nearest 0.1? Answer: 0.4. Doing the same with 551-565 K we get -0.3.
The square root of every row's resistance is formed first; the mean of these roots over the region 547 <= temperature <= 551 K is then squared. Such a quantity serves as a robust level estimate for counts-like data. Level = 30.8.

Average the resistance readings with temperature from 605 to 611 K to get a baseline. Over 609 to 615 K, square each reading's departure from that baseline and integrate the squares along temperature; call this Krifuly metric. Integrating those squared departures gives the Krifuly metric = 2.8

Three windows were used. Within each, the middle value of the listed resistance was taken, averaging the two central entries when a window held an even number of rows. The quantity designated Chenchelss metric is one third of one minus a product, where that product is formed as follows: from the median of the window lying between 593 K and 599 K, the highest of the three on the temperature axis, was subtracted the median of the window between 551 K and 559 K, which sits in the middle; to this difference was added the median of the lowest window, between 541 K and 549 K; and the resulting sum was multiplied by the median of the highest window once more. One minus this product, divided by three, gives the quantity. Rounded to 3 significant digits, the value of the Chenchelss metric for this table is -336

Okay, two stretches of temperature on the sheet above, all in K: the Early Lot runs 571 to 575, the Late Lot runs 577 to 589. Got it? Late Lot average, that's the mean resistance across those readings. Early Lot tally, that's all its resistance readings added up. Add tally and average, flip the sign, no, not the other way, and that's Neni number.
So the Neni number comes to -91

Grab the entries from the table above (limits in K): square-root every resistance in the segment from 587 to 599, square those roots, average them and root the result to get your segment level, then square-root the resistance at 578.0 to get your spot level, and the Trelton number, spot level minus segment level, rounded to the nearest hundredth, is -0.16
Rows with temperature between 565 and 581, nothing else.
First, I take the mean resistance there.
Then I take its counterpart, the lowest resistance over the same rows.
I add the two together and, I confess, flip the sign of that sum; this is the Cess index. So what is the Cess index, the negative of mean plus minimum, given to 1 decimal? -60.2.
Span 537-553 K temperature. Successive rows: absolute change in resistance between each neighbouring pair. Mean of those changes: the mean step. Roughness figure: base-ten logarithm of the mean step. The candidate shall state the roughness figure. 0.27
